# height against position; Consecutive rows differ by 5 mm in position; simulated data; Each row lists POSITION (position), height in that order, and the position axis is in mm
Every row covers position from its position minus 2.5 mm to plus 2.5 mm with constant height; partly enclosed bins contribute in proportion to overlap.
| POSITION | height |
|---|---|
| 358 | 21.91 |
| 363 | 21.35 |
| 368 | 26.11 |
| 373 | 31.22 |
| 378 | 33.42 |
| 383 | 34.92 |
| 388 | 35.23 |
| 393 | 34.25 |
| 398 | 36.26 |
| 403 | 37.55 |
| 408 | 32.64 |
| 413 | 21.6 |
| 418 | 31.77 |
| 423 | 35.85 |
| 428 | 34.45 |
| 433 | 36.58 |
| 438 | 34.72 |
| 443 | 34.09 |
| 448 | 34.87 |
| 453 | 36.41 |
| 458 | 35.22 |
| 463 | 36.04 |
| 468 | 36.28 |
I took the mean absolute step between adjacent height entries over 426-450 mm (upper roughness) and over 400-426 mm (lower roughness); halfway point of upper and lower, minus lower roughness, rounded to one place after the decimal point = -3.1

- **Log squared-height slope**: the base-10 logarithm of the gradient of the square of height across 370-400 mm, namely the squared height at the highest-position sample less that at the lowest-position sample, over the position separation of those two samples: 1.1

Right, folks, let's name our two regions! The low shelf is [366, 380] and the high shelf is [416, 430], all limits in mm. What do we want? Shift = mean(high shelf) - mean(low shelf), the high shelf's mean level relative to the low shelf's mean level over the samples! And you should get 4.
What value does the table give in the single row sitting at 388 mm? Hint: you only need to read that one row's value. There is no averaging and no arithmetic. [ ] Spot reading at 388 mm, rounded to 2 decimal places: 35.23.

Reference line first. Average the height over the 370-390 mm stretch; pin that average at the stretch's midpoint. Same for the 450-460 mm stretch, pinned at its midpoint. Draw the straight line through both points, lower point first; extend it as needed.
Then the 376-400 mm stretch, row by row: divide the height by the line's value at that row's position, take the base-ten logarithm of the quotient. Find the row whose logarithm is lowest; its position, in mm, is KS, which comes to 378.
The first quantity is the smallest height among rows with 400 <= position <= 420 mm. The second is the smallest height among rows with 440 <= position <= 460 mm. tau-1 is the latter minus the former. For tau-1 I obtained 12.5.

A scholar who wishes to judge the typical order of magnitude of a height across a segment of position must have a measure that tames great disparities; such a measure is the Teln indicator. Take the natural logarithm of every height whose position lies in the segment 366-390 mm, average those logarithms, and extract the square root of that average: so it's 1.86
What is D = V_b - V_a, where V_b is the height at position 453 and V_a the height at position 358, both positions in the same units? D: 14.5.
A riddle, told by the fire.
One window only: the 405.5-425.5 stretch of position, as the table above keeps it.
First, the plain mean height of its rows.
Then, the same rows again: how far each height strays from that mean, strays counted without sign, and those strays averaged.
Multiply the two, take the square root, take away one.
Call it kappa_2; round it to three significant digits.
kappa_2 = 10.6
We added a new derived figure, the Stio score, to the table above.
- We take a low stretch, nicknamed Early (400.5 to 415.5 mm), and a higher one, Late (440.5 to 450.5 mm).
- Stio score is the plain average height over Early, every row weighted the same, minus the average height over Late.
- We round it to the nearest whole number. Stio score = -4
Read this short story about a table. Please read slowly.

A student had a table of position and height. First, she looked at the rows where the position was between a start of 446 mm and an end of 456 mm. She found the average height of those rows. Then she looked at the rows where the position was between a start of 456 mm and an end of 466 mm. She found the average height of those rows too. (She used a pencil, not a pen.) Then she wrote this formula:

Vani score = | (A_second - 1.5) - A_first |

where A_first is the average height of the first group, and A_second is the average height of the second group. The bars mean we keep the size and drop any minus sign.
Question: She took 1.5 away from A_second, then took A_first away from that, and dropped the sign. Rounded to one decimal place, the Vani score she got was 1.5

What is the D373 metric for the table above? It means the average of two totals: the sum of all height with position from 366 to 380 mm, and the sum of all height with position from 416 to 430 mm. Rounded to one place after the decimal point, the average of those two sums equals 96.4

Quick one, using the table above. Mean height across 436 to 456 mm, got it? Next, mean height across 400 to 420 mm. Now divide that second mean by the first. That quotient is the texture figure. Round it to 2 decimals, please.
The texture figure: 0.88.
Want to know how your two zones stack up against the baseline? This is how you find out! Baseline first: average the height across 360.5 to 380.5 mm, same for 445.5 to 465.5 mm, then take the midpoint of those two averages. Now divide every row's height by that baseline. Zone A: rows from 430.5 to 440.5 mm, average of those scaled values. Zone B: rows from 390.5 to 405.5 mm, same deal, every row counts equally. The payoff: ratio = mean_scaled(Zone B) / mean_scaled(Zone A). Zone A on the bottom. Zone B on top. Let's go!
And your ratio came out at 1.01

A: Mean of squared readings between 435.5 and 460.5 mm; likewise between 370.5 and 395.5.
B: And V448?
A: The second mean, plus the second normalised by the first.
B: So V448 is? 1146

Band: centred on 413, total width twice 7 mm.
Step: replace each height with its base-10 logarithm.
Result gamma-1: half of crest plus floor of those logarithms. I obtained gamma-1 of 1.424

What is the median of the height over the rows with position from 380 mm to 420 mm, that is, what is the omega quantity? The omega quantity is 34.6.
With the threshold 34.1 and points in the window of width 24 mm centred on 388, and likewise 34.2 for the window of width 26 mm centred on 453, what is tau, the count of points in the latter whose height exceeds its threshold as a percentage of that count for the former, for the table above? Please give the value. 100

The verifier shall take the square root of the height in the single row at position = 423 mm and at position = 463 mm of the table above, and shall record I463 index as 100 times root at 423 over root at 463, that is 100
